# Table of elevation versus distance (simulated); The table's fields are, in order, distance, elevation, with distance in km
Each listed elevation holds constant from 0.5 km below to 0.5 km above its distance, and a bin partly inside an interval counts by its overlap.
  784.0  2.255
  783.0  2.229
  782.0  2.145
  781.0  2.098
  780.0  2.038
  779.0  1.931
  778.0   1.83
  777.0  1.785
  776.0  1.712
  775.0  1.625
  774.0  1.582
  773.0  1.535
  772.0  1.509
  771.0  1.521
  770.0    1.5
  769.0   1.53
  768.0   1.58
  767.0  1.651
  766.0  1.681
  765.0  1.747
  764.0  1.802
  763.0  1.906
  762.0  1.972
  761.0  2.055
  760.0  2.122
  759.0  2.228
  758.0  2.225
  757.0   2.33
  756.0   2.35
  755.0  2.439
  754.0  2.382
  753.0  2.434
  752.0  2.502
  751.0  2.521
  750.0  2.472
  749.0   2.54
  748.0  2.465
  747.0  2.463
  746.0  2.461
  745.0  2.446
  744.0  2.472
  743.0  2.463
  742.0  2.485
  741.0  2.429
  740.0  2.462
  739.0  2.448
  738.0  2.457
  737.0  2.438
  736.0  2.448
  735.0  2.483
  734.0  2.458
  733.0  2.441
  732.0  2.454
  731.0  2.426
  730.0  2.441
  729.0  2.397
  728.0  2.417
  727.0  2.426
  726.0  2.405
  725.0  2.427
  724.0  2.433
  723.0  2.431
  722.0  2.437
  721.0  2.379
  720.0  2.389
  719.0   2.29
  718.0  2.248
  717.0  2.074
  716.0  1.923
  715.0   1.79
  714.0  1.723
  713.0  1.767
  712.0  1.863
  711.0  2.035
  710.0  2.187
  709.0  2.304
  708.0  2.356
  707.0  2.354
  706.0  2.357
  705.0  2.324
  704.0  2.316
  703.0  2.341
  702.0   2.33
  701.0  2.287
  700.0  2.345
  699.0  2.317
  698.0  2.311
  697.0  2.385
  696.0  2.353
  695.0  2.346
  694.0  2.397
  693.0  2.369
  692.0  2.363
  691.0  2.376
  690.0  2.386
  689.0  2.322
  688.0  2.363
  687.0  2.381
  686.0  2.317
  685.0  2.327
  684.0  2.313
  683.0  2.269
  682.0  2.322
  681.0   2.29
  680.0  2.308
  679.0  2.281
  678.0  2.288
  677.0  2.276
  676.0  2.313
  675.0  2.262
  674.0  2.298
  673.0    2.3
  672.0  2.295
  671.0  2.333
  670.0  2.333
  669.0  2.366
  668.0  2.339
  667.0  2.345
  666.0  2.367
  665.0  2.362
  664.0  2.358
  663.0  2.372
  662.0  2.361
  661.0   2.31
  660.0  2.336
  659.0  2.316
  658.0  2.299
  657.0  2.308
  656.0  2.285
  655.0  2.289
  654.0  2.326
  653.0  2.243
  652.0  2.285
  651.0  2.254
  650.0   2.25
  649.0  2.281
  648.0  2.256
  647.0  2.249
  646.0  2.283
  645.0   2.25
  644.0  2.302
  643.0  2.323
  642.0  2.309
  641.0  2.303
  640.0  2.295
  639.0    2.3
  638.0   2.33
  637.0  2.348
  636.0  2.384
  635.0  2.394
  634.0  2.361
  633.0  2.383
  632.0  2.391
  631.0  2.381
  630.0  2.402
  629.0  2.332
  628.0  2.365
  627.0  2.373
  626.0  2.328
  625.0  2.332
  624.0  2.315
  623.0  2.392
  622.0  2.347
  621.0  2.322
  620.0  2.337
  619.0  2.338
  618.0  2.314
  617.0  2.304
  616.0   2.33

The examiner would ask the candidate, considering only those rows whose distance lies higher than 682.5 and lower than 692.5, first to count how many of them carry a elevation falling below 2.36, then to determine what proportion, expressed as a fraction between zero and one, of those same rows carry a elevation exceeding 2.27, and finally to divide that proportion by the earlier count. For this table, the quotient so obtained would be 0.18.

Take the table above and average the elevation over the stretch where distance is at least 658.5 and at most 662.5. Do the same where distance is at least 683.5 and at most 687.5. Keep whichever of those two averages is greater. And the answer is 2.33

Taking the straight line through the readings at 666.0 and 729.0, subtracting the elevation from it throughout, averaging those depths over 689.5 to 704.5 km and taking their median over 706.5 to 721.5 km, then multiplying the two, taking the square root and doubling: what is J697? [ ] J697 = 0.16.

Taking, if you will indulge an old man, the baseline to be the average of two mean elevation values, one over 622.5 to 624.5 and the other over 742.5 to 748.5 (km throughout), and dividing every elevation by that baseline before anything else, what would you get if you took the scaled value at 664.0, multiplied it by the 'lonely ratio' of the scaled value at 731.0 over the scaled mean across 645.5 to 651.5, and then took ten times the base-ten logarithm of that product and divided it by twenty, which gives 0.011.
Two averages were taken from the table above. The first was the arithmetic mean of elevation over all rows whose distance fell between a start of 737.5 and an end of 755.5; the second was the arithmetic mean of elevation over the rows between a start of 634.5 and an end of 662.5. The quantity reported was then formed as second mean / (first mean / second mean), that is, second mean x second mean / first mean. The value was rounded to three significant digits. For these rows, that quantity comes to 2.15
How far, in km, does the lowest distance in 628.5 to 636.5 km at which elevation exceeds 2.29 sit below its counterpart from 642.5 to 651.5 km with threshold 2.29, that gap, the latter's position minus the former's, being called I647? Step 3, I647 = 14 km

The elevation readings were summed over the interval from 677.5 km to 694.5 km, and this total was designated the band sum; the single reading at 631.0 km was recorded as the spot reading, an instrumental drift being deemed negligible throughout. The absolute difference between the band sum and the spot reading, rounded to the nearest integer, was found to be 37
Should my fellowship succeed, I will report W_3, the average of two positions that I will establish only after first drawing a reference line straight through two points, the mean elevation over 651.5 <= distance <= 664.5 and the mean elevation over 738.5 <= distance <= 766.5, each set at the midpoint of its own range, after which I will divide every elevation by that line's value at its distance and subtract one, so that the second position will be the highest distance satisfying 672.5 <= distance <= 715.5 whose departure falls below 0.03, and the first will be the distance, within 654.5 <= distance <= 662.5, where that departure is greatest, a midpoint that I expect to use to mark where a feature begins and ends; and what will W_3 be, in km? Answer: 688.5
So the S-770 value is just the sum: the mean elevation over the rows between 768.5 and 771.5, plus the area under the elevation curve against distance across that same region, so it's 6.1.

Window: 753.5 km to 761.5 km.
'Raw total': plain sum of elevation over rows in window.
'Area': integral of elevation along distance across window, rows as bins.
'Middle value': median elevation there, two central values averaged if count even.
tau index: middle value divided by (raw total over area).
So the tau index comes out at 2.28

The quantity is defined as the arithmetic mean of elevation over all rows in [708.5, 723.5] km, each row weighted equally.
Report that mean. 2.12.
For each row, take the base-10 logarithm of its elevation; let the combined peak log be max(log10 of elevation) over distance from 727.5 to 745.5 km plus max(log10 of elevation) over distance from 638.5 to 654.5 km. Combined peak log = 0.762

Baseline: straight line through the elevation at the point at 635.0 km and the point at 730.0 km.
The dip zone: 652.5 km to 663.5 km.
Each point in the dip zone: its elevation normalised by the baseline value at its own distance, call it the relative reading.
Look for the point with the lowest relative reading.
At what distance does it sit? 653.0 km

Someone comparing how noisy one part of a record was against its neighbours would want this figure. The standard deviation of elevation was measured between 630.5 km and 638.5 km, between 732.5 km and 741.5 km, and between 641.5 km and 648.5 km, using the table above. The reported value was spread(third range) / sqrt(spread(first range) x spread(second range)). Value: 1.6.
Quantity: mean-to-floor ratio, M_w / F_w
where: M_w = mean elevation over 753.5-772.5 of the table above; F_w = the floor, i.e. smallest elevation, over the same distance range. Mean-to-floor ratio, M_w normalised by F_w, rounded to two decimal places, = 1.28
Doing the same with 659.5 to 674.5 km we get 1.02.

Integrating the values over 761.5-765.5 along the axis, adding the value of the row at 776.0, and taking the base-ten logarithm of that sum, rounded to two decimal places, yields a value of 0.96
